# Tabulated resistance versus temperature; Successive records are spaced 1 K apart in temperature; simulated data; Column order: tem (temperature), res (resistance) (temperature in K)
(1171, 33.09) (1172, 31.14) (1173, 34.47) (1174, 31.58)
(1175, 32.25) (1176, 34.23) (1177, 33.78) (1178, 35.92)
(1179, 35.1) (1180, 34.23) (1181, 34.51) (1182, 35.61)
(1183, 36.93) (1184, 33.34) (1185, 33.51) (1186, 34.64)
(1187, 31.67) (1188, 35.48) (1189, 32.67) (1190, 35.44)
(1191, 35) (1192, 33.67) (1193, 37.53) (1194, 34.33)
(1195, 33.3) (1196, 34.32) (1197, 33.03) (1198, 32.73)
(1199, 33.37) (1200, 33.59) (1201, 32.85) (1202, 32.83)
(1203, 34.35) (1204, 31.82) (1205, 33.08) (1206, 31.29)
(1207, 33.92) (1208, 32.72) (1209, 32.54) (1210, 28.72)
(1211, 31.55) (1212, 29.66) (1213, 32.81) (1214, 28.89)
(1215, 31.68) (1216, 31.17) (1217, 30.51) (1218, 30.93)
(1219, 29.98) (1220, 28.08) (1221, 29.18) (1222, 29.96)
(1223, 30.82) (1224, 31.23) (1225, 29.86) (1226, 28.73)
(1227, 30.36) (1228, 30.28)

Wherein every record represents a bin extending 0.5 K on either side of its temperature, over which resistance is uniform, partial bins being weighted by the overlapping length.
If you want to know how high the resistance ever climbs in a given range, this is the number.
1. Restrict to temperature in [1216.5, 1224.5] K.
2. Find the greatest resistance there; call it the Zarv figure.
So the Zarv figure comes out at 31.23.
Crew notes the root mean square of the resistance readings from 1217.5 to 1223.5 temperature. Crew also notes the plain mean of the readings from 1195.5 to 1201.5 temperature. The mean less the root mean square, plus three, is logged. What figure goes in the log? 6.5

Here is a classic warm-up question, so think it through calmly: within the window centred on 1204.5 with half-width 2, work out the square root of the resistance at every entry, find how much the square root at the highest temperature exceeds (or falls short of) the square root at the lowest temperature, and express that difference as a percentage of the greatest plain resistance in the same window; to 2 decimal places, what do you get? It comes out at -0.78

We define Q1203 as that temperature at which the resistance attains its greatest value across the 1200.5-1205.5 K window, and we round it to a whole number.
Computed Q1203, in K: 1203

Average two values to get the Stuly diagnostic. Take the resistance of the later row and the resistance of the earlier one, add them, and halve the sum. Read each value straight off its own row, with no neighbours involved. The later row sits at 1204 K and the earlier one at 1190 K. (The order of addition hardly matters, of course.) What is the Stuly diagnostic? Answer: 33.6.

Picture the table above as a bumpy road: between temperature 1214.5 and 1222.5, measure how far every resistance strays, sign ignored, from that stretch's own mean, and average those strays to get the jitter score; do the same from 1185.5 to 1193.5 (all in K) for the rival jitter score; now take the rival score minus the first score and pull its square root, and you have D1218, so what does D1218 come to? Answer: 0.7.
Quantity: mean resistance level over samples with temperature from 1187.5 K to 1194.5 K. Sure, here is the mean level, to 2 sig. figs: 35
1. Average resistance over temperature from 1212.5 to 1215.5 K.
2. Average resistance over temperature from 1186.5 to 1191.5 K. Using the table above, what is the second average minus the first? 2.9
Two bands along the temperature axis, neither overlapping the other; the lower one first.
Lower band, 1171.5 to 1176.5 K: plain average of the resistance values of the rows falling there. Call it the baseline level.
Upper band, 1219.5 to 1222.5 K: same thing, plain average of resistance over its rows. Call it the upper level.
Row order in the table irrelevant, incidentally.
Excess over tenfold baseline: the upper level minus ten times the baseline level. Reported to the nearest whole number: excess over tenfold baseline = -298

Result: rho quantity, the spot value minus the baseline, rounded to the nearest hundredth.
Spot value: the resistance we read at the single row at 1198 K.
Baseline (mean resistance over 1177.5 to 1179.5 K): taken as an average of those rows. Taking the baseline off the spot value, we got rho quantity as -2.78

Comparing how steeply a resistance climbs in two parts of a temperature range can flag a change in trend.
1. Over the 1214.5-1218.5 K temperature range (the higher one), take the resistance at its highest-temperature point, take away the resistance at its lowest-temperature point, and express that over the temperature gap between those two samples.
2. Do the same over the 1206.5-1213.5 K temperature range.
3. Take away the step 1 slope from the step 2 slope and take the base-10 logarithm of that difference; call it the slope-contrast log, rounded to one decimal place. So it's -1.2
